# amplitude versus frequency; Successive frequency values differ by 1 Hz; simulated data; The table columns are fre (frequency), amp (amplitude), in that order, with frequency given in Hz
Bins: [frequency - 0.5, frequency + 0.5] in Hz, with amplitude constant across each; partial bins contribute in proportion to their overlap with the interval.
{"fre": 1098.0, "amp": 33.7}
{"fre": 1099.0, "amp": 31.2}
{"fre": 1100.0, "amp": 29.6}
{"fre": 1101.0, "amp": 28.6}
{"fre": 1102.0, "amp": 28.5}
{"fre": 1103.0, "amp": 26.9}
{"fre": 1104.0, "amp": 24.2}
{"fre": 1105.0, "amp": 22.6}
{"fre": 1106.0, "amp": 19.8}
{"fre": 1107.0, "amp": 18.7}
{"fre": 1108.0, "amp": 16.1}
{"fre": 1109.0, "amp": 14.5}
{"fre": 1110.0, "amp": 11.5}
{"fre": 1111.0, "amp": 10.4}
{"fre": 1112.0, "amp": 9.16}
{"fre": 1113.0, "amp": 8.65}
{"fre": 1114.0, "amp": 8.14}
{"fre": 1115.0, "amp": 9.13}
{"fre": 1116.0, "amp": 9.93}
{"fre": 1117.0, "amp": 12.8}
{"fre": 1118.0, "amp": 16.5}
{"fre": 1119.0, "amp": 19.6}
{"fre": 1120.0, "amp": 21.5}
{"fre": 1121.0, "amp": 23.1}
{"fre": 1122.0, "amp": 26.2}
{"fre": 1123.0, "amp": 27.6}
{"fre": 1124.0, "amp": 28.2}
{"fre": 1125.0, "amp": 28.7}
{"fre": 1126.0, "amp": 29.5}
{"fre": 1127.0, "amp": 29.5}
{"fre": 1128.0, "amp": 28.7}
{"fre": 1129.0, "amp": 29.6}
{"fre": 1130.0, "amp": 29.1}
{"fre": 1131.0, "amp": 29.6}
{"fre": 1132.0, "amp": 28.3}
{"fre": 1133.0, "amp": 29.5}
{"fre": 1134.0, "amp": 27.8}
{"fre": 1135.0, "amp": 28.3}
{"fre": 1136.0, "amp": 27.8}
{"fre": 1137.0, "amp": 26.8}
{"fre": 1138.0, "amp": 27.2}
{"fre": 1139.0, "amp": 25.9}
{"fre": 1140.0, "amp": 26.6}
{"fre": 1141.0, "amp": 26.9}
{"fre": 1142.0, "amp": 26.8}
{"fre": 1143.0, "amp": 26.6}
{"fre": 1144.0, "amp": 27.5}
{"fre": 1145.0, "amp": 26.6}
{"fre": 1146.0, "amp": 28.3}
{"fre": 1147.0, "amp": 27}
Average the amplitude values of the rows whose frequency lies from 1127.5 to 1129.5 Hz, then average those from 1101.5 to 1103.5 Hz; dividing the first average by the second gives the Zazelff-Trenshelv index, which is 1.05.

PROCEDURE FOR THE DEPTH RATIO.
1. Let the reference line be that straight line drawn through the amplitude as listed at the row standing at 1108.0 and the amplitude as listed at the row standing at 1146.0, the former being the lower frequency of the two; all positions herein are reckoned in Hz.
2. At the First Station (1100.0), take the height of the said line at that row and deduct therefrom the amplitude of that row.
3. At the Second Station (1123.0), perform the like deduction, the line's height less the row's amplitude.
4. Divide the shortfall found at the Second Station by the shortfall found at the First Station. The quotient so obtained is 0.42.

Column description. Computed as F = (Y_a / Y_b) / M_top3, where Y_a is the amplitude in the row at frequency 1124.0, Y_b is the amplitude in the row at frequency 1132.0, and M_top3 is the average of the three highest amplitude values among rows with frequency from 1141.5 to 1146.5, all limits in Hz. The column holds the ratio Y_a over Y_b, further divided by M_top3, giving 0.0362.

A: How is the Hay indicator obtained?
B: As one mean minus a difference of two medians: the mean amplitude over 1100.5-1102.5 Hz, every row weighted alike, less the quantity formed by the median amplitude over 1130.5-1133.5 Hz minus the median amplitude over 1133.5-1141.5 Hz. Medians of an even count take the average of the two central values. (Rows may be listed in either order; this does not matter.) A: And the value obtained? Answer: 26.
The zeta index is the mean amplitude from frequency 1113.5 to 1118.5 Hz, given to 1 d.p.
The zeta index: 11.3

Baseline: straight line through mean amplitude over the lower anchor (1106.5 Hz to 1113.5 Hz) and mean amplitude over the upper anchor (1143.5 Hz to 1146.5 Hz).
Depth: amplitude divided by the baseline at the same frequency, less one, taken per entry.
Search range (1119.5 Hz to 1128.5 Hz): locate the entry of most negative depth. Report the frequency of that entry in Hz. 1120.0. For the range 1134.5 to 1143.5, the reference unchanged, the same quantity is 1143.0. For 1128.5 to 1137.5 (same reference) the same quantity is 1137.0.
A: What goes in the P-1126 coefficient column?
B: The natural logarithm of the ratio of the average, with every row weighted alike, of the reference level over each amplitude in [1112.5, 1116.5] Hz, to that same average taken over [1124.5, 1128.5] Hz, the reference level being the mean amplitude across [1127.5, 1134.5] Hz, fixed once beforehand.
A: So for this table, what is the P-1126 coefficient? 1.2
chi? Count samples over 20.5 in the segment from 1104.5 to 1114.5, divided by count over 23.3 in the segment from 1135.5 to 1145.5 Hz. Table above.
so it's 0.1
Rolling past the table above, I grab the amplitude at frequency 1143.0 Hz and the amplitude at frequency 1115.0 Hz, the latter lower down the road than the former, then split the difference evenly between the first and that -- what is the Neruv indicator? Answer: 18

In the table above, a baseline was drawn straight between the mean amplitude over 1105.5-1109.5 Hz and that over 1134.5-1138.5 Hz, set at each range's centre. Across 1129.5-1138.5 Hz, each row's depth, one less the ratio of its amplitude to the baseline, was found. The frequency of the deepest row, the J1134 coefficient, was 1137.0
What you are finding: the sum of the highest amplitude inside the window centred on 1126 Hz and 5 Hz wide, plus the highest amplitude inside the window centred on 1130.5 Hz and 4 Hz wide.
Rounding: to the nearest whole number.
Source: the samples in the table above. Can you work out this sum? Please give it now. 59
